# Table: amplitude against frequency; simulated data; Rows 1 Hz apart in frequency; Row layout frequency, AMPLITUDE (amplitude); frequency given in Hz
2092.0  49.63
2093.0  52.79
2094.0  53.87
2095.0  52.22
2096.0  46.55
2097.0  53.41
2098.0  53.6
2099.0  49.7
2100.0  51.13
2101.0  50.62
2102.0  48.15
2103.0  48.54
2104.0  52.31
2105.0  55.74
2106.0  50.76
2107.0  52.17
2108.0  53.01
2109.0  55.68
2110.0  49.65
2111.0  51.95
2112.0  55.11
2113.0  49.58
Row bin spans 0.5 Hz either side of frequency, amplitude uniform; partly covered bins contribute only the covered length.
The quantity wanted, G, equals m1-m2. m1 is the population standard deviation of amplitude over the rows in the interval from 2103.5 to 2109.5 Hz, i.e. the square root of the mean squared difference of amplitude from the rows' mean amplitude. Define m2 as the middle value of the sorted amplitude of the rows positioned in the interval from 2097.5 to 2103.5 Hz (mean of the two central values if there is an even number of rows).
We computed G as -48.3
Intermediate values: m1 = 1.8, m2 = 50.2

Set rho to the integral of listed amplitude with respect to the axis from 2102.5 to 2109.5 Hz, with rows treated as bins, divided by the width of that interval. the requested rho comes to 52.6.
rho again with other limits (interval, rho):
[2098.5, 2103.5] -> 49.6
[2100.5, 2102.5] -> 49.4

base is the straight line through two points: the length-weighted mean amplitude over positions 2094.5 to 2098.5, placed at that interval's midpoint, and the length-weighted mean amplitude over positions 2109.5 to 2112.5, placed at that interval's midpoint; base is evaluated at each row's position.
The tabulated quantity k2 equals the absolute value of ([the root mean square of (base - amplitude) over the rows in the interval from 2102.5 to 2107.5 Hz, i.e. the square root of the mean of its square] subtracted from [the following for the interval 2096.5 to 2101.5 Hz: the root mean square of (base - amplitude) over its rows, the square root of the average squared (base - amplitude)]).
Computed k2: 0.71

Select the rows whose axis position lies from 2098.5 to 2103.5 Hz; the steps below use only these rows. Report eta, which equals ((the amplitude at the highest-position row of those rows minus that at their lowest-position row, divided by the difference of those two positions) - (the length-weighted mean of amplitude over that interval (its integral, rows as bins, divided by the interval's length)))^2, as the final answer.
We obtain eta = 2492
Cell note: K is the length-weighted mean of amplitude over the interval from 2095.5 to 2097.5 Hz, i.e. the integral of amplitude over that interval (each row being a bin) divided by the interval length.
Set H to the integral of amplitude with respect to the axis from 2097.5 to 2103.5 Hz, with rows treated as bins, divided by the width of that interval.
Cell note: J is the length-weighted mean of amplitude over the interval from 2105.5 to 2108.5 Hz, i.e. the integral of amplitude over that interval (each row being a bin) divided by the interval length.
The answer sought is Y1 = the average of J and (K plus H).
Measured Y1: 76.1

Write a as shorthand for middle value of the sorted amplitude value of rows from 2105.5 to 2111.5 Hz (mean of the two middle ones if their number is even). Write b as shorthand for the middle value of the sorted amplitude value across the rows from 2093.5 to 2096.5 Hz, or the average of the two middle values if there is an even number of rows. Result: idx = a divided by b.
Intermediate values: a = 52.1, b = 52.2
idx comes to 1.00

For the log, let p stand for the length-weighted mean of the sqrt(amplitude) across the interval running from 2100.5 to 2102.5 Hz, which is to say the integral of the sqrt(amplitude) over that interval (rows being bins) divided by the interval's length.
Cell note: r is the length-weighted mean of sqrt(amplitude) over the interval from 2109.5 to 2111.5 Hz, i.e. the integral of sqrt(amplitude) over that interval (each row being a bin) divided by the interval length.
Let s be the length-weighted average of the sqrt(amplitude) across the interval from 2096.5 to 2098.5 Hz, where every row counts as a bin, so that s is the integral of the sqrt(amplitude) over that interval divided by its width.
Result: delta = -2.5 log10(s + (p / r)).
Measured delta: -2.298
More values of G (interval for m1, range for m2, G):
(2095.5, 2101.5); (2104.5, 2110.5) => -50.2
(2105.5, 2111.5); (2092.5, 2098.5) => -51.2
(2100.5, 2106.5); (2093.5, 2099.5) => -50.3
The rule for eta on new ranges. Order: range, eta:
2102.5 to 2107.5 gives 2601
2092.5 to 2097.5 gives 2664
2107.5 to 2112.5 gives 2762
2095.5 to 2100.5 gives 2473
